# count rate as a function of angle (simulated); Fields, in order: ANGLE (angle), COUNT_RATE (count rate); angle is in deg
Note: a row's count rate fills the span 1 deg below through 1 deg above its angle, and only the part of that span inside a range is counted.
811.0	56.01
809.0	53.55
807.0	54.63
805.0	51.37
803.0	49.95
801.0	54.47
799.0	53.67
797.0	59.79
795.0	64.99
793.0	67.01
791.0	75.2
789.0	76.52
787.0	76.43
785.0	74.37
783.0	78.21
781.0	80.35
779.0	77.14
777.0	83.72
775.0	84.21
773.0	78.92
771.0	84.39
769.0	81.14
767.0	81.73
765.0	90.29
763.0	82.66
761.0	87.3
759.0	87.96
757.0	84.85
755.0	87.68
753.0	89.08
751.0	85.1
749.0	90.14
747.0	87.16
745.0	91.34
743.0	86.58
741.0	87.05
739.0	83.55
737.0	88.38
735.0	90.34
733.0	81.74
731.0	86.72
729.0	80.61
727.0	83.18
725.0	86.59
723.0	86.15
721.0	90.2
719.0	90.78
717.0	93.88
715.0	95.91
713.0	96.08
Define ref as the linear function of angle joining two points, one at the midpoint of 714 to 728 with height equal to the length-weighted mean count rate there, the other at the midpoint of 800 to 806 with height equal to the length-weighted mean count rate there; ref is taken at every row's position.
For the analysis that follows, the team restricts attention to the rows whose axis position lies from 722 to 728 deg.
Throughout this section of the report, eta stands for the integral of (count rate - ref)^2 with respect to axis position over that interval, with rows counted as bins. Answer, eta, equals 40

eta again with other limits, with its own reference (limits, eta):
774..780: 1949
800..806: 13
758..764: 1329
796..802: 57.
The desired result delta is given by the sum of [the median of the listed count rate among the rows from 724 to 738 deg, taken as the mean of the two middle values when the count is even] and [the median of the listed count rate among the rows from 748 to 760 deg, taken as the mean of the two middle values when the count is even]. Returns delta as 174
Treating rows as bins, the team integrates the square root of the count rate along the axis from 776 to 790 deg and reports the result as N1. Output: 124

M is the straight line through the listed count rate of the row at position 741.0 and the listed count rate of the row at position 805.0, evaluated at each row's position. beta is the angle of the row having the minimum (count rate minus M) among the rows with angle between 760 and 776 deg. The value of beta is 763.0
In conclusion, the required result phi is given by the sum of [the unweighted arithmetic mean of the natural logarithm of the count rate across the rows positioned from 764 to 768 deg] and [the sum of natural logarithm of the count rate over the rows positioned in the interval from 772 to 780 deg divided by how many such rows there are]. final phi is 8.85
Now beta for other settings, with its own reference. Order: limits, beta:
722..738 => 729.0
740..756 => 741.0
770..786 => 773.0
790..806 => 803.0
